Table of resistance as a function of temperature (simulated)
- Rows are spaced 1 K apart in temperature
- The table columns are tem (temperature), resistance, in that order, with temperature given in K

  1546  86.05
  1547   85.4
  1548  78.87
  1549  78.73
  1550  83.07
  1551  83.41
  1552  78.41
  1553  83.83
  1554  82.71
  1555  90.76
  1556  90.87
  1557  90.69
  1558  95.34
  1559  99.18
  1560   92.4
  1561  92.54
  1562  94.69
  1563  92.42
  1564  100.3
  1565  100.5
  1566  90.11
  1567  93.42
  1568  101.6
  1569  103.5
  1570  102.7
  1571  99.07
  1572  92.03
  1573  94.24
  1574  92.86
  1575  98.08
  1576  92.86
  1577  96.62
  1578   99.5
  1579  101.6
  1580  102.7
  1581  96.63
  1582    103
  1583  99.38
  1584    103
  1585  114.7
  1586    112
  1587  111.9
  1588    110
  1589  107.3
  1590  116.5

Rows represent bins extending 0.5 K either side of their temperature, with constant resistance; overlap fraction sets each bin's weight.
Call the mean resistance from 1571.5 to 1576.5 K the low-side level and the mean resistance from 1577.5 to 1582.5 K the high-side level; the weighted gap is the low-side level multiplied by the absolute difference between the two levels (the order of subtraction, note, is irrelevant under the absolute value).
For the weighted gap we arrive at 627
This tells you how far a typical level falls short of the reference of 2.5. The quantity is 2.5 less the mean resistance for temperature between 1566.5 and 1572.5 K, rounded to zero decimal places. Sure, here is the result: -96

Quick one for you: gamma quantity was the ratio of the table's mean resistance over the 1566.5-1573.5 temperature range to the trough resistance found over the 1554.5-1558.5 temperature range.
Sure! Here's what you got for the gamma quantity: 1.08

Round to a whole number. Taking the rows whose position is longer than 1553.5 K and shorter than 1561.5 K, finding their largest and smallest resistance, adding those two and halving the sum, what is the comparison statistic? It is 91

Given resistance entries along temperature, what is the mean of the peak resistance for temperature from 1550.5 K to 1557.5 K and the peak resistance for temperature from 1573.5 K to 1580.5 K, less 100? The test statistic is -3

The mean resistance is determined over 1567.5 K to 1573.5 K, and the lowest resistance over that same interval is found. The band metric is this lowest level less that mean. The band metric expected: -6.8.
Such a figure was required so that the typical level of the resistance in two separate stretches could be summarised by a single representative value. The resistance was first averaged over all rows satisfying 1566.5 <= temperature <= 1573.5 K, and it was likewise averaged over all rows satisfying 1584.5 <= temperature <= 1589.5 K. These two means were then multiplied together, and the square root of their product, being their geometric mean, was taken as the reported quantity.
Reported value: 104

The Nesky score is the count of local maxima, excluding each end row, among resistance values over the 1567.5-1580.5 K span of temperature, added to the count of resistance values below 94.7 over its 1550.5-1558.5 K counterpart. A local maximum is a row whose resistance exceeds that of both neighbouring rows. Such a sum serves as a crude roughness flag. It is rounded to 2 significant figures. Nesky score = 10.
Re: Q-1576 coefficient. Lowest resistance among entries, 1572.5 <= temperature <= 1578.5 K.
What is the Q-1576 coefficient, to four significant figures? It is 92.86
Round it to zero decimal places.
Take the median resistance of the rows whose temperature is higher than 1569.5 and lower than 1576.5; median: 94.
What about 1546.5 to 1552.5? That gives 81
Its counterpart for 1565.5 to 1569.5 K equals 98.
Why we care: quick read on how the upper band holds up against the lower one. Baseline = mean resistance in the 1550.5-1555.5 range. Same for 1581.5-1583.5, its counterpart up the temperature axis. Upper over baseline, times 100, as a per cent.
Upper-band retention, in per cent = 121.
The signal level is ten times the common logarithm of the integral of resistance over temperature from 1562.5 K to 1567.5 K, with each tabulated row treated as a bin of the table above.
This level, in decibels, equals 26.8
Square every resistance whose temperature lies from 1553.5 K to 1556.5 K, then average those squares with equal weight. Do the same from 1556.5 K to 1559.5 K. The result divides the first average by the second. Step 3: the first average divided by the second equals 0.86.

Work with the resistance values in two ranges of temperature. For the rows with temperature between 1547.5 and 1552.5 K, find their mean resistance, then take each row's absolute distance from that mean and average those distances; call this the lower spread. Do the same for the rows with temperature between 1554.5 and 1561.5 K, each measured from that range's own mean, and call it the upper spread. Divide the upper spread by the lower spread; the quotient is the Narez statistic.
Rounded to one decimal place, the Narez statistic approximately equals 1.1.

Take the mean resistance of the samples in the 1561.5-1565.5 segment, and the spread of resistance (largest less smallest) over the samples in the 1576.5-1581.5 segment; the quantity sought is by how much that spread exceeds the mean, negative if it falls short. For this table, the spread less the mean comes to -91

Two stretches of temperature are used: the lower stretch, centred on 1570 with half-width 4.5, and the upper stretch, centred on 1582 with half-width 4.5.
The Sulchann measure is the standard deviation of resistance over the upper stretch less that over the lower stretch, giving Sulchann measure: 0.8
